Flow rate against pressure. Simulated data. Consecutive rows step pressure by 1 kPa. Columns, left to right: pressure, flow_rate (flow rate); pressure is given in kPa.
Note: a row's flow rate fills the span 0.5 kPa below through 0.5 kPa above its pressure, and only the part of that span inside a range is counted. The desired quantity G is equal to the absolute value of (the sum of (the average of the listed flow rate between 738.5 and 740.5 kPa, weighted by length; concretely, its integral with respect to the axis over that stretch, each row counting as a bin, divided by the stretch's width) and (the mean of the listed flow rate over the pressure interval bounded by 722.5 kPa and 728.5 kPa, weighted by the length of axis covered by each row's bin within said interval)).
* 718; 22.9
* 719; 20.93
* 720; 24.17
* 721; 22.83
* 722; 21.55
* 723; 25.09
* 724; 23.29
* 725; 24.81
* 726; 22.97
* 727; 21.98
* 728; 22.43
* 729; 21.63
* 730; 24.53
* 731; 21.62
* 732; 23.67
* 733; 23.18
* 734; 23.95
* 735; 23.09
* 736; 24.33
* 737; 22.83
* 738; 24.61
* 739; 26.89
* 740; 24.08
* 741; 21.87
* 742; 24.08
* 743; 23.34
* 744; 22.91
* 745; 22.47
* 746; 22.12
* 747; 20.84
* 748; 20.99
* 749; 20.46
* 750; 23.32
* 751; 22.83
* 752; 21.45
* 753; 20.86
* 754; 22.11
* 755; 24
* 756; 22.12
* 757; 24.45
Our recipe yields 48.9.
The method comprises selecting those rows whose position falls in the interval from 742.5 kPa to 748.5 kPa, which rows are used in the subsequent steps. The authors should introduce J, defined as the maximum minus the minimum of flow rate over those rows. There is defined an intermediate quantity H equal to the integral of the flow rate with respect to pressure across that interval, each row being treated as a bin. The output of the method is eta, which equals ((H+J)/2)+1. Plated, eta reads 68.6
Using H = 133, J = 2.5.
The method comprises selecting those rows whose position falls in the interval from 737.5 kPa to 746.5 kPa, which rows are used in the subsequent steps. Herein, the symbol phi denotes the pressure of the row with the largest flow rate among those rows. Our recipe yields 739 kPa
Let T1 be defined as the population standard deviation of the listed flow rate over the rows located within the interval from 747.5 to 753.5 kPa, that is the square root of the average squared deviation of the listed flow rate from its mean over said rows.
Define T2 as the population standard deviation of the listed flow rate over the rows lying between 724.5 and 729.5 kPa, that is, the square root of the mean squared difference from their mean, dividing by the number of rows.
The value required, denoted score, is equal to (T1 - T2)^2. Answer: 0.00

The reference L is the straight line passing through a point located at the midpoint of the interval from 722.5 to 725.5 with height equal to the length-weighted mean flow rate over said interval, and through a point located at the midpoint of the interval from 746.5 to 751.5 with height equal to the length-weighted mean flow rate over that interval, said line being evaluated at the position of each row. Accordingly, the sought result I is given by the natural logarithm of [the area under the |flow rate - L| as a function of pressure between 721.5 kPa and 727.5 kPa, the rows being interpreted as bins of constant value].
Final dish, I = 2.1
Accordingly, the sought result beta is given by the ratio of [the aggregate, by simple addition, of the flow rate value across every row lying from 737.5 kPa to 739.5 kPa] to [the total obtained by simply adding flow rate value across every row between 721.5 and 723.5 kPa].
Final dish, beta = 1.10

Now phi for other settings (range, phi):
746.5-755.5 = 755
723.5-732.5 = 725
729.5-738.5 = 738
